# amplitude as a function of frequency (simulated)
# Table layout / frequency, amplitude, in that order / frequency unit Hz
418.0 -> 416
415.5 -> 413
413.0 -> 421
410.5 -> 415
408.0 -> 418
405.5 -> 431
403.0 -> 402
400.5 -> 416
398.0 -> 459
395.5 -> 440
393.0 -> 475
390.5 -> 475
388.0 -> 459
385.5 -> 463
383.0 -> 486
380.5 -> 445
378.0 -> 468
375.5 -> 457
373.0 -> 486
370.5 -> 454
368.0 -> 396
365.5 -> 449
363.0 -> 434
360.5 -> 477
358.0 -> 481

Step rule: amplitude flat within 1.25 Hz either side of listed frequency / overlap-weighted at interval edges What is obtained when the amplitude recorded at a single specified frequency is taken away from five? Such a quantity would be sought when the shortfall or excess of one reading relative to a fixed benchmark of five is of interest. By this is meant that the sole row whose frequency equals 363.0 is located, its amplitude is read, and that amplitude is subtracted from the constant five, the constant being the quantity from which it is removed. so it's -429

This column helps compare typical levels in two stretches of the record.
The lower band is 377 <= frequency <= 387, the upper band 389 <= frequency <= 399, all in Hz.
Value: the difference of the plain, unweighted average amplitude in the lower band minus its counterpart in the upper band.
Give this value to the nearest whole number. 3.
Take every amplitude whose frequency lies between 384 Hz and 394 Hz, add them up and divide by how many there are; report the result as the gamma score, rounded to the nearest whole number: 468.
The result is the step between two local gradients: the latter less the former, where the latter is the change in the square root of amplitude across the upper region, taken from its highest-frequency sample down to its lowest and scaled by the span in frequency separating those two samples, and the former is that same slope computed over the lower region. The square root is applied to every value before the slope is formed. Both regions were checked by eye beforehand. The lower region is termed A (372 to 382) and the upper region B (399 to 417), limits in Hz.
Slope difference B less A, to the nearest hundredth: 0.12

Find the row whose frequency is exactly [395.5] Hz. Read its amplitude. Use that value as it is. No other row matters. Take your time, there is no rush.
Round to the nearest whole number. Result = 440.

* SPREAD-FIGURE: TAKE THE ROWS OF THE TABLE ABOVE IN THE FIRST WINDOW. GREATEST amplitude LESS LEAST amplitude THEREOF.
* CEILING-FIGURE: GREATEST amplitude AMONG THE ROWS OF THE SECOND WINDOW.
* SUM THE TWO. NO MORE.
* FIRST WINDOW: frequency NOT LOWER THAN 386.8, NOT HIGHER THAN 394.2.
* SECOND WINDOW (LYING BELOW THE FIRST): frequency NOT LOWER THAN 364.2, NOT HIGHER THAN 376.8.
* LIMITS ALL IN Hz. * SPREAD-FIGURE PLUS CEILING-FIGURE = 502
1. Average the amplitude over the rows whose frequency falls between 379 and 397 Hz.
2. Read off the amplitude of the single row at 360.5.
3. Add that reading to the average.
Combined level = 940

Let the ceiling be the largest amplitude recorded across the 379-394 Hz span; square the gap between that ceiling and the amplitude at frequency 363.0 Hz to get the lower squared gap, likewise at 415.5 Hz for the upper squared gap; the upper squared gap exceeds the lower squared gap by 2625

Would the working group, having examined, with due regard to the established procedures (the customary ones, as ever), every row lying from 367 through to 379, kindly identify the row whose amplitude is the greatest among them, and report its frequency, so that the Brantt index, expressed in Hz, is 373.0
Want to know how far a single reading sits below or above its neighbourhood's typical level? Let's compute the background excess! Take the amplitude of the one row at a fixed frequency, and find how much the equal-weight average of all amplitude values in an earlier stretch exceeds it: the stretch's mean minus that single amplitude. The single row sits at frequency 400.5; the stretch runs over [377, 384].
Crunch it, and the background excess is 50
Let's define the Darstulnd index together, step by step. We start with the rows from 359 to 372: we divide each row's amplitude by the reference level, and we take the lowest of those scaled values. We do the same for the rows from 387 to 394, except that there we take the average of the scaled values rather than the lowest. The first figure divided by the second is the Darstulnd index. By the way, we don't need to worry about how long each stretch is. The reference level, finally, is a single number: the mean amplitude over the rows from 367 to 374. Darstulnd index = 0.84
